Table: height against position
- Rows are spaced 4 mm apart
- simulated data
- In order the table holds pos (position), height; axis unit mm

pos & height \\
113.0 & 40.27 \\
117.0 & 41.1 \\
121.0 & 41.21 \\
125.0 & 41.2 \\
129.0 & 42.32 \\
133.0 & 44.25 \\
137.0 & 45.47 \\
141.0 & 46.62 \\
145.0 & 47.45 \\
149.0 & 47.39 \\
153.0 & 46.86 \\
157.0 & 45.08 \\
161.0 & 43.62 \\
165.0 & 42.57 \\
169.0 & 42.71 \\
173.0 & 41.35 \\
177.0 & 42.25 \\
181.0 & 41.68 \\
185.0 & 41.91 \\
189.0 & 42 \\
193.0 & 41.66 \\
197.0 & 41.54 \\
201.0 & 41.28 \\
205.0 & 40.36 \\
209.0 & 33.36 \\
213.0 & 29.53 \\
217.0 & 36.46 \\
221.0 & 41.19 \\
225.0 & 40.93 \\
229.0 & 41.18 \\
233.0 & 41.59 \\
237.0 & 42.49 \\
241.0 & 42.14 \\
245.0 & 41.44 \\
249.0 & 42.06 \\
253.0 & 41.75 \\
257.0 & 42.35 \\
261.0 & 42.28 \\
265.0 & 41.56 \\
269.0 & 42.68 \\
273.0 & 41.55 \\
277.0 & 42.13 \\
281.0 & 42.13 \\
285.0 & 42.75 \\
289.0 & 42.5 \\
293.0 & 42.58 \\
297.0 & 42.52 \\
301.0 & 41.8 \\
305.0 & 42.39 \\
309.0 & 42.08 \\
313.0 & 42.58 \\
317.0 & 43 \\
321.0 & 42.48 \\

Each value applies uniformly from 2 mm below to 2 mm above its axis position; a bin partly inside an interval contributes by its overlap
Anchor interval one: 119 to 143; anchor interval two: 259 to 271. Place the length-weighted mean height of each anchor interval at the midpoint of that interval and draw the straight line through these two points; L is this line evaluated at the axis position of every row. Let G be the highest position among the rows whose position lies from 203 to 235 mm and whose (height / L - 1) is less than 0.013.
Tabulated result 233.0 mm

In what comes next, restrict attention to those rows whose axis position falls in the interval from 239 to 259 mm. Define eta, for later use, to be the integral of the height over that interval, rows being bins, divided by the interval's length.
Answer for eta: 41.9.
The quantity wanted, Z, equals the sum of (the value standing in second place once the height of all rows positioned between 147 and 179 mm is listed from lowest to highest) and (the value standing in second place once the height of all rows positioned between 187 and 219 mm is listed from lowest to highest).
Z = 76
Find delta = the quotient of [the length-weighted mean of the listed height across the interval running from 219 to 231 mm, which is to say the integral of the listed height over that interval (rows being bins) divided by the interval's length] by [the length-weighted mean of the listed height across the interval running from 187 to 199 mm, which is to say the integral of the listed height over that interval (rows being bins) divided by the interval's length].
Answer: 0.98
